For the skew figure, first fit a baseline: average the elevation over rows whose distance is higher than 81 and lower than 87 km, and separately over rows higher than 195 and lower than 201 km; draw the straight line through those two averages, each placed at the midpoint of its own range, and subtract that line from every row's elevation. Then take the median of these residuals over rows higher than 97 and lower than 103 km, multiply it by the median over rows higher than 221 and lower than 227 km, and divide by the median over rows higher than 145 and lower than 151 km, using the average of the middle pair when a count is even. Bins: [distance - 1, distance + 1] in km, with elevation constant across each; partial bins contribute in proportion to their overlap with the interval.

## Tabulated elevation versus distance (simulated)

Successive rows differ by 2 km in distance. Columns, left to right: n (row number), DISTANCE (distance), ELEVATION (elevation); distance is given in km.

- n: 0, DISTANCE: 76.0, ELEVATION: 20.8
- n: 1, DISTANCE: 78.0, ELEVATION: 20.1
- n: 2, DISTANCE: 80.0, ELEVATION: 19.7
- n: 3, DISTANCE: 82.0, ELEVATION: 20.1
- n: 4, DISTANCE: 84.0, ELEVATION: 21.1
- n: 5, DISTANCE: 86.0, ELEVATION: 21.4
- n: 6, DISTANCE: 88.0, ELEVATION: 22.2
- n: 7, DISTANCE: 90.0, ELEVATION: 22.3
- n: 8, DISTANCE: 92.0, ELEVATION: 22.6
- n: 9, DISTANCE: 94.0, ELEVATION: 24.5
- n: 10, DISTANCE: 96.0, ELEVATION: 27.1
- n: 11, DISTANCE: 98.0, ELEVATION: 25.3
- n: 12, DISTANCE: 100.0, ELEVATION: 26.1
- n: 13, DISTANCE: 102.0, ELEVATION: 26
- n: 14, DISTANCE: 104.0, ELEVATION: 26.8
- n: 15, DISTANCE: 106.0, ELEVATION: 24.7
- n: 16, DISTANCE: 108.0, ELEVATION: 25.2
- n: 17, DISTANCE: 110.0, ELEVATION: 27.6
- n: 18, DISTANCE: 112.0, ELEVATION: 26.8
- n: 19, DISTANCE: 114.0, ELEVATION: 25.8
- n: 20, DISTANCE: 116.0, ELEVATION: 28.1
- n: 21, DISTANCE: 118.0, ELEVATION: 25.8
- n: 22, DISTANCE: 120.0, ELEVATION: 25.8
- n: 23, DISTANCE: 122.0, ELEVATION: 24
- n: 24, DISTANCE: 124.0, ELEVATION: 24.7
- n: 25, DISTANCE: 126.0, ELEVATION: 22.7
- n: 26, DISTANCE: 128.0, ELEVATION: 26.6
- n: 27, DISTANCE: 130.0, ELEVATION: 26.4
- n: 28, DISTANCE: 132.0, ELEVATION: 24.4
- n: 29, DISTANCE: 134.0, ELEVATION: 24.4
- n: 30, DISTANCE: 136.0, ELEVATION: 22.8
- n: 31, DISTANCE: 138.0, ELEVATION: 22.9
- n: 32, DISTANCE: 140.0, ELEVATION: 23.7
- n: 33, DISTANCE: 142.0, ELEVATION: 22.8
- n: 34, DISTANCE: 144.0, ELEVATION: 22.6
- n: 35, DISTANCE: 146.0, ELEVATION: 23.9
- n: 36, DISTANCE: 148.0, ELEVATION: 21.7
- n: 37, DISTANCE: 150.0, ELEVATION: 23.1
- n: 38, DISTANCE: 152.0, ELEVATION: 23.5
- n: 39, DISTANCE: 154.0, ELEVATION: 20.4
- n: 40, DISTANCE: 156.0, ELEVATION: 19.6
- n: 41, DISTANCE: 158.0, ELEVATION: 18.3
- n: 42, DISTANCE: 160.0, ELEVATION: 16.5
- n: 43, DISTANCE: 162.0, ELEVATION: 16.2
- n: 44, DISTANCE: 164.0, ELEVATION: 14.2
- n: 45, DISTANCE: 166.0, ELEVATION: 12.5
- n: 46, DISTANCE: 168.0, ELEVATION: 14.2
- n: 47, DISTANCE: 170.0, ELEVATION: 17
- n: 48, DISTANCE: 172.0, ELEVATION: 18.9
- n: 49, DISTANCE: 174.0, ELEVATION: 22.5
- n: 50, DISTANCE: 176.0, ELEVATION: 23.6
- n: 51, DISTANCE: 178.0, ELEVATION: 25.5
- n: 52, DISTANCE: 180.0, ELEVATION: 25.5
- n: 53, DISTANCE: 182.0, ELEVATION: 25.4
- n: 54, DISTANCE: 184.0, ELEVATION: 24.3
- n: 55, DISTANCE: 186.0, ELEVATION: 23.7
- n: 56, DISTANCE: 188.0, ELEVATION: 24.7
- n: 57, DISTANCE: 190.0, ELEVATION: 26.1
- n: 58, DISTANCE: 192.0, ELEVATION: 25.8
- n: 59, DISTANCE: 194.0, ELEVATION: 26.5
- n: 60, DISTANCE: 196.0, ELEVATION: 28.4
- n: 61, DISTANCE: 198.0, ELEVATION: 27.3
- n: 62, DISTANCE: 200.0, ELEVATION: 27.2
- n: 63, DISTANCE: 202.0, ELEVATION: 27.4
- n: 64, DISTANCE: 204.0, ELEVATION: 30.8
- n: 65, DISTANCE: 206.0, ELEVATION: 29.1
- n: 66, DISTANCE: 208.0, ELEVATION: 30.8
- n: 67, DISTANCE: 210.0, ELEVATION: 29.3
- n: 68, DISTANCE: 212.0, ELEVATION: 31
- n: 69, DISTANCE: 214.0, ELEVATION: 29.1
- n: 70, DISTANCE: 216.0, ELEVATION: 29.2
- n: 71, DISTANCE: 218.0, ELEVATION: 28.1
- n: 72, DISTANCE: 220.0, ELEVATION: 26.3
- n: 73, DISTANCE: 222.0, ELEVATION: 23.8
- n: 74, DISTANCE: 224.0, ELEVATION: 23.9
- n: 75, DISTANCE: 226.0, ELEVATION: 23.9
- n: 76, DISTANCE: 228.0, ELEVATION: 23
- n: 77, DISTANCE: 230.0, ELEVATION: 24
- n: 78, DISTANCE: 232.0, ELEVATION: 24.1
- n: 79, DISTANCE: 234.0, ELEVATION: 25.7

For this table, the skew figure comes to 13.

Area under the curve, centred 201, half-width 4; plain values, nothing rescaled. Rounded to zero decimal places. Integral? 225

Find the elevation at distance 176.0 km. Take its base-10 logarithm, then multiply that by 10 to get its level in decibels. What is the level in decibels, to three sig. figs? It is 13.7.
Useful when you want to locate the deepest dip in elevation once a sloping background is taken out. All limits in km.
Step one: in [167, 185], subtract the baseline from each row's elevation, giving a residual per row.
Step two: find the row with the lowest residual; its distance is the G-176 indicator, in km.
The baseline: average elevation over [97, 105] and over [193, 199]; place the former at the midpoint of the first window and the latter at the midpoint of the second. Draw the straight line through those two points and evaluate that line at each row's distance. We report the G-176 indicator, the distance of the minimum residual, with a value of 168.0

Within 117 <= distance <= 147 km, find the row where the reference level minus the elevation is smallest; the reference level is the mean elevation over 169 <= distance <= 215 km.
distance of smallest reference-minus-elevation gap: 128.0 km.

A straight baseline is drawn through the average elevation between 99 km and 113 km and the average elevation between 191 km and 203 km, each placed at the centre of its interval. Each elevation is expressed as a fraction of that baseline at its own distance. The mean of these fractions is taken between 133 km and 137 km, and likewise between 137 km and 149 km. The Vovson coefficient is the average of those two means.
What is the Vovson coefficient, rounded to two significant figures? 0.88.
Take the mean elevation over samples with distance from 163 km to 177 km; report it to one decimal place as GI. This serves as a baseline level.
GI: 17.6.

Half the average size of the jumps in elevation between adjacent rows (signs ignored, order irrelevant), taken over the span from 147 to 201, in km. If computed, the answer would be 0.66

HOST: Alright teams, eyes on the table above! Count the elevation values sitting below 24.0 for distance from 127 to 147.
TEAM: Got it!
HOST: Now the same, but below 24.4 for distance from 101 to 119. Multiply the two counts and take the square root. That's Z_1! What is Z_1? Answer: 0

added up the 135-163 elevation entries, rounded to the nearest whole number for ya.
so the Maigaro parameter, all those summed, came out 298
